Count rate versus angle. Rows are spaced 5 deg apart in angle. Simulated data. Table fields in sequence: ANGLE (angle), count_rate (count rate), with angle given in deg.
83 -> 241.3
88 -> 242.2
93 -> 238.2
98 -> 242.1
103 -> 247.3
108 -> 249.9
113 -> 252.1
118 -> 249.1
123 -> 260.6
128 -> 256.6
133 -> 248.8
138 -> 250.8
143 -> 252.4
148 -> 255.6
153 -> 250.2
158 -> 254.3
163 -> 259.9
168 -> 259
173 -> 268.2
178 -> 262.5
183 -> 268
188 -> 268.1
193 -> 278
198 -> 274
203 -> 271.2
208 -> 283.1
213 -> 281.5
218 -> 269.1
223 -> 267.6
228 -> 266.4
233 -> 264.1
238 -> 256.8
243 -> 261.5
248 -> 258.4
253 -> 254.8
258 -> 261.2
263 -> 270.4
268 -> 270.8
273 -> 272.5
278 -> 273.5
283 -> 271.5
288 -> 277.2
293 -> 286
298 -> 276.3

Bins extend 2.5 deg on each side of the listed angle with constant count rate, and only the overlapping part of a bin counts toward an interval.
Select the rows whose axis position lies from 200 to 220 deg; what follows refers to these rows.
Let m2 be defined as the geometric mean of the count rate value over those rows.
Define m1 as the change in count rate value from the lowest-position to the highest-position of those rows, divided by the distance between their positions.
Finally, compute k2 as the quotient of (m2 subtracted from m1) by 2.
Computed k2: -138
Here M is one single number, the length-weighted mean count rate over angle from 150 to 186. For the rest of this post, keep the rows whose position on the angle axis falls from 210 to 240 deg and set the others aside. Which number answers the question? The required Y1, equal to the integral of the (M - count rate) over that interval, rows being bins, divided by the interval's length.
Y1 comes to -8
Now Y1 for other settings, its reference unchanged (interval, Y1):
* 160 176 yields -2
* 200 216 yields -18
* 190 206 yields -14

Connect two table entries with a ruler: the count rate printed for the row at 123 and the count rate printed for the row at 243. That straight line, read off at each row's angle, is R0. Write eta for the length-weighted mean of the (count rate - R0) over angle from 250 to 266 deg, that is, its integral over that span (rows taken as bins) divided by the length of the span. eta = 1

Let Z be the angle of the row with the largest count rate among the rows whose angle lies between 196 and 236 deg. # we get 208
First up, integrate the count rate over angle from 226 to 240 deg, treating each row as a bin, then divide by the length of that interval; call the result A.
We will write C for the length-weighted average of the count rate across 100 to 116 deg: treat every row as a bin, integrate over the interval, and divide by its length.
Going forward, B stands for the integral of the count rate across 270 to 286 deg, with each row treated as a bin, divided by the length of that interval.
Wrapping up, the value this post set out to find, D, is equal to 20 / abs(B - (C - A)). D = 0.070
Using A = 262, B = 273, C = 250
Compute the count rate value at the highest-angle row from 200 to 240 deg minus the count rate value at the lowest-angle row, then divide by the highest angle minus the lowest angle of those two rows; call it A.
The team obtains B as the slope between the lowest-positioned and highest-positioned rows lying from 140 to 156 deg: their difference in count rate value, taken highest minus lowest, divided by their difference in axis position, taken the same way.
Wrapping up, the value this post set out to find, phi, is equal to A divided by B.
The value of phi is 2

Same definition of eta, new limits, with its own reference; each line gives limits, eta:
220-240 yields 3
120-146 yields -7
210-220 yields 15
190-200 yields 15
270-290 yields 12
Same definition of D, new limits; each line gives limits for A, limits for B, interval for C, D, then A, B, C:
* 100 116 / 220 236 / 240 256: 0.078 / 250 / 266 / 258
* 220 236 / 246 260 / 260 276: 0.079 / 266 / 258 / 271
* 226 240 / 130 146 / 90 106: 0.074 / 262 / 251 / 243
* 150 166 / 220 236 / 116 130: 0.075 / 255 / 266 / 256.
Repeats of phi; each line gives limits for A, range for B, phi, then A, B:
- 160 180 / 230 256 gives 0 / 0.2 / -0.5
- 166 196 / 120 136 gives -1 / 0.8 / -1.2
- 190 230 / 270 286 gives 3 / -0.3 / -0.1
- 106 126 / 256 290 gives 1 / 0.7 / 0.5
